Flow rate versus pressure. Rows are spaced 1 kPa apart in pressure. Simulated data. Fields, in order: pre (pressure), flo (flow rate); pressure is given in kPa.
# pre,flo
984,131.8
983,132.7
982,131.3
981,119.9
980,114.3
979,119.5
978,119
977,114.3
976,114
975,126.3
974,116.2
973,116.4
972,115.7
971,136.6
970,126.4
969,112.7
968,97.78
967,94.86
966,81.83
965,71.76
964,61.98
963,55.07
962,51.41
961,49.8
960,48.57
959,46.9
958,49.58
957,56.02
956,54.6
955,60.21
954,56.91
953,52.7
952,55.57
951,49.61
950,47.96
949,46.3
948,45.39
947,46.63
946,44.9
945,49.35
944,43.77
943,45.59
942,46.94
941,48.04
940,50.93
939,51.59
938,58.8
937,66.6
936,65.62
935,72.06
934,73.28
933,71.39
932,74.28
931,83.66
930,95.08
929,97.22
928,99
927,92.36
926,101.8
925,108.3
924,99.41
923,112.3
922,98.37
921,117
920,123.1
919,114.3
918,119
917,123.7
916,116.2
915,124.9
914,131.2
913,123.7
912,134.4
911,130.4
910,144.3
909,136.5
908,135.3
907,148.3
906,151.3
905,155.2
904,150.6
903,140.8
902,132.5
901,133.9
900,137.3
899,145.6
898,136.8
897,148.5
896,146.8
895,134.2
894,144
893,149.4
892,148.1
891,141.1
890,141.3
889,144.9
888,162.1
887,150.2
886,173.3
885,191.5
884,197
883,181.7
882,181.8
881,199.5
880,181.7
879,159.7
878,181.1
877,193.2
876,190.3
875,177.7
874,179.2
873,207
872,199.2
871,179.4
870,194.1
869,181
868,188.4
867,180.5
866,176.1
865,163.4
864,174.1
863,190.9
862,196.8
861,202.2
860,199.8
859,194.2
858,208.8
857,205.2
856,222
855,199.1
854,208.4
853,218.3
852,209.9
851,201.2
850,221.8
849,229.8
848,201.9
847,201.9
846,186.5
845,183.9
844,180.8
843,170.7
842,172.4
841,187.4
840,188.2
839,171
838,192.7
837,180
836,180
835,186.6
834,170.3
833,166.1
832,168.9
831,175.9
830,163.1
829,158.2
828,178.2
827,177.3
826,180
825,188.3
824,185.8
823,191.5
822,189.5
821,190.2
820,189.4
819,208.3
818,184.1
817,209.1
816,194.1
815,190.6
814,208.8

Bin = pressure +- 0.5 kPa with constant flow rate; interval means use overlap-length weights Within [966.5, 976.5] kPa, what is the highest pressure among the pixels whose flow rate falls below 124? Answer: 976 kPa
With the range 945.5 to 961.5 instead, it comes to 961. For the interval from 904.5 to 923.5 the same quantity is 923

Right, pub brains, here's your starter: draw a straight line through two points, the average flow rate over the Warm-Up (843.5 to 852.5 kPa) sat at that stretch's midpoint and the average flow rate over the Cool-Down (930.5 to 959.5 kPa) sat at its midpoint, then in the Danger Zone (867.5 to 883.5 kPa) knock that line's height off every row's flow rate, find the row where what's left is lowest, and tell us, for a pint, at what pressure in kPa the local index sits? 879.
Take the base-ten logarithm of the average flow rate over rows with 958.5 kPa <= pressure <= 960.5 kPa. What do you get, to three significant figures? 1.68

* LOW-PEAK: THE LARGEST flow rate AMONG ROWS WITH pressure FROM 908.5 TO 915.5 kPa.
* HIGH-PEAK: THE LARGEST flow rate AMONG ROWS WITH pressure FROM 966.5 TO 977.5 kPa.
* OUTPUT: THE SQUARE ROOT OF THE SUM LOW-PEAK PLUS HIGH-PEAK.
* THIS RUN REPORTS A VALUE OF 16.8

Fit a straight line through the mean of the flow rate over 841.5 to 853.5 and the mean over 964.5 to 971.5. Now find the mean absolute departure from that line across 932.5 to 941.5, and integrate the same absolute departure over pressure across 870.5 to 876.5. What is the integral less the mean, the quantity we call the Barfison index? 1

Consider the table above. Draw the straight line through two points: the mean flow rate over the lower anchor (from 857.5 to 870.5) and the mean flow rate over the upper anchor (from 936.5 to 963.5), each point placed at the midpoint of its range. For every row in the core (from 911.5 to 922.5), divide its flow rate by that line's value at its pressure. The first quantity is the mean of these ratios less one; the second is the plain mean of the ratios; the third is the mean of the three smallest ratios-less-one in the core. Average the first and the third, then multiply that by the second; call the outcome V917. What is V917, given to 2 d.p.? 0.14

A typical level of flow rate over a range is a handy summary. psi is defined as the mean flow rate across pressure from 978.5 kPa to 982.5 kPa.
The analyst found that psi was 121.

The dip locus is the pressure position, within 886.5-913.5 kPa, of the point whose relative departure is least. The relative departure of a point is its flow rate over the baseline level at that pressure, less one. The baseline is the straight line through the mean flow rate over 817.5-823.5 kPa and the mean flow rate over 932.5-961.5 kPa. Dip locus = 895 kPa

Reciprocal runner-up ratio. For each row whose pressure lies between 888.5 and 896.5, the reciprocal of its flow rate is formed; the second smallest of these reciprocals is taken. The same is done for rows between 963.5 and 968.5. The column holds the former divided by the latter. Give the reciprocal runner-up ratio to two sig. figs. 0.64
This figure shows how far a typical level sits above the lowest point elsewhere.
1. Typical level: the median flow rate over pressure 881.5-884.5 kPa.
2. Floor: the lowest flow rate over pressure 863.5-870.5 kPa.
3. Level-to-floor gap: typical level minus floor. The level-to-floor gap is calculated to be 18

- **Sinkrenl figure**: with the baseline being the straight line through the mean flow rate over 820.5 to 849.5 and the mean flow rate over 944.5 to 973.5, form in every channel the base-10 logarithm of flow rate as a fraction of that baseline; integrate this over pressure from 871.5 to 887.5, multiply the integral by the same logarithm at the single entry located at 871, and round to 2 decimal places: 0.14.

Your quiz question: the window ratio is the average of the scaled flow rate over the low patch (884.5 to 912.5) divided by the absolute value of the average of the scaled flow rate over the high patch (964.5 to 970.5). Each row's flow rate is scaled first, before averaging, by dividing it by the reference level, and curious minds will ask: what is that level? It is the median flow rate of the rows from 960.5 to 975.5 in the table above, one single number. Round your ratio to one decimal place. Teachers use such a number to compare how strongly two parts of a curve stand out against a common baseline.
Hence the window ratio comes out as 1.5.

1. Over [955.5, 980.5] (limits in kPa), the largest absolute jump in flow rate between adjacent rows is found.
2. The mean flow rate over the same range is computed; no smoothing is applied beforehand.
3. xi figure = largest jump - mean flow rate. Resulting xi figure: -69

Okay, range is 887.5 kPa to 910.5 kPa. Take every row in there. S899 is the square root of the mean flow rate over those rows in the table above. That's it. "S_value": 12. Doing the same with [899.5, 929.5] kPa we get 11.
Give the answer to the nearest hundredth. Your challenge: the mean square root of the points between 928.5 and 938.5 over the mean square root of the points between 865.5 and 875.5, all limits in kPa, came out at 0.64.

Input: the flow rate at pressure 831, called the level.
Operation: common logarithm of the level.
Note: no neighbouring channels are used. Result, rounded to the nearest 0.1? 2.2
